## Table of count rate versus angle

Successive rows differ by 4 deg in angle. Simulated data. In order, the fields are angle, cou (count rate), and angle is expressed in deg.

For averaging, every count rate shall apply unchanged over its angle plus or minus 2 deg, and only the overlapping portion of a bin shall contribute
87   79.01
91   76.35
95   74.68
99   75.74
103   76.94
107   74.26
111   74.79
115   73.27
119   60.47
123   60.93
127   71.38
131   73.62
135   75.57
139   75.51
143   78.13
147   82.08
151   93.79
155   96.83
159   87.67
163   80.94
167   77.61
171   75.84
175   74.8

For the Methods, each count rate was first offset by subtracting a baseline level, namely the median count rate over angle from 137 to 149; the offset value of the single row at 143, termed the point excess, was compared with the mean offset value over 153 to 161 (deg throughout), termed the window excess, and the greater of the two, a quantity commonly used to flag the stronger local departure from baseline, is 14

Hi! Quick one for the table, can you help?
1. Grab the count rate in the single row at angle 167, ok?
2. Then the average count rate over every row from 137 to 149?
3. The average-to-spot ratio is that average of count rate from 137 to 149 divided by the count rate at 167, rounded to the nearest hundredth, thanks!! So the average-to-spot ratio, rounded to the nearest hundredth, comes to 1.01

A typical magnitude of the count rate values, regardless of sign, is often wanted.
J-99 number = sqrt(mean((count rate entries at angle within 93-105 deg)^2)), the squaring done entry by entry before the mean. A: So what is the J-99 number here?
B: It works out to 76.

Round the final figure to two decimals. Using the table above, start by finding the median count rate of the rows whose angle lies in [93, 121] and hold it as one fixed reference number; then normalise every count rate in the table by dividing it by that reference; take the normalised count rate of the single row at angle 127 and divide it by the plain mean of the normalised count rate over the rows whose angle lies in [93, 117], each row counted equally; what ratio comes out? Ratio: 0.95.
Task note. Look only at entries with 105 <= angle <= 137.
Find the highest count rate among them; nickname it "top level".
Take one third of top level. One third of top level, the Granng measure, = 25.2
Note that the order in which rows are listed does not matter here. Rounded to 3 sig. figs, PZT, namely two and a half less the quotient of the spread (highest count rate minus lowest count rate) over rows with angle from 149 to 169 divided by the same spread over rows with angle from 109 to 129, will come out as 1.16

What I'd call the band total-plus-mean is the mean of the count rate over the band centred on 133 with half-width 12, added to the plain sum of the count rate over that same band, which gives 508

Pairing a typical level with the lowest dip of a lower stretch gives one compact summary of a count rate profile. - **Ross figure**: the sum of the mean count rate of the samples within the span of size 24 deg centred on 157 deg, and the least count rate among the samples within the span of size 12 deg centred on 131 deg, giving 158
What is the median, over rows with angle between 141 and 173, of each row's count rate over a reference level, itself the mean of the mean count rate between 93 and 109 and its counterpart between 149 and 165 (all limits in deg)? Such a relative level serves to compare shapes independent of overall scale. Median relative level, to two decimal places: 0.99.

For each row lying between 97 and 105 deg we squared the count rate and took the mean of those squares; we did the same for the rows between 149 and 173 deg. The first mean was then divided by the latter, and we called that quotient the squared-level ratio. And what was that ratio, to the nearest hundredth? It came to 0.79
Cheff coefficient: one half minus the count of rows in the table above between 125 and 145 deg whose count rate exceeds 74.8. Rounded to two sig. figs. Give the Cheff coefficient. -2.5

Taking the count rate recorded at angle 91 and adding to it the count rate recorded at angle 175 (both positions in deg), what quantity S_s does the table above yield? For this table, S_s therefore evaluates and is 151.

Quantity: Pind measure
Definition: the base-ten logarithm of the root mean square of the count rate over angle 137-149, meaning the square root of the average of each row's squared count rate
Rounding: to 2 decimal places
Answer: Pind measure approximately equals 1.90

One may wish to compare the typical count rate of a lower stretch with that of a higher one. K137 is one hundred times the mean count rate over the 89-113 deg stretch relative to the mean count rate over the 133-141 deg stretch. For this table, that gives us 100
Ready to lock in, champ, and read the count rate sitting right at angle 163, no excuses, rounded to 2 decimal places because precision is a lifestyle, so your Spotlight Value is 80.94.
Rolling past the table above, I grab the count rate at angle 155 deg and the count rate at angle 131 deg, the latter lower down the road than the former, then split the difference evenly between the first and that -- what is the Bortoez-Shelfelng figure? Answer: 85.2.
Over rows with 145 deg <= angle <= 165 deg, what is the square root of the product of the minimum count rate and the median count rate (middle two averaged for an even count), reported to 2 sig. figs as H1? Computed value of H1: 84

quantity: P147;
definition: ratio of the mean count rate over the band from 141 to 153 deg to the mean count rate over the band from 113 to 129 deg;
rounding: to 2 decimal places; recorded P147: 1.27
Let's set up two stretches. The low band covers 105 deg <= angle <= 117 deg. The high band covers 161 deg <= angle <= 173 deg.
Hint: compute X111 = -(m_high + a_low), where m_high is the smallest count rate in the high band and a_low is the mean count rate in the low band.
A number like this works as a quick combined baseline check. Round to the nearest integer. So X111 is -150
